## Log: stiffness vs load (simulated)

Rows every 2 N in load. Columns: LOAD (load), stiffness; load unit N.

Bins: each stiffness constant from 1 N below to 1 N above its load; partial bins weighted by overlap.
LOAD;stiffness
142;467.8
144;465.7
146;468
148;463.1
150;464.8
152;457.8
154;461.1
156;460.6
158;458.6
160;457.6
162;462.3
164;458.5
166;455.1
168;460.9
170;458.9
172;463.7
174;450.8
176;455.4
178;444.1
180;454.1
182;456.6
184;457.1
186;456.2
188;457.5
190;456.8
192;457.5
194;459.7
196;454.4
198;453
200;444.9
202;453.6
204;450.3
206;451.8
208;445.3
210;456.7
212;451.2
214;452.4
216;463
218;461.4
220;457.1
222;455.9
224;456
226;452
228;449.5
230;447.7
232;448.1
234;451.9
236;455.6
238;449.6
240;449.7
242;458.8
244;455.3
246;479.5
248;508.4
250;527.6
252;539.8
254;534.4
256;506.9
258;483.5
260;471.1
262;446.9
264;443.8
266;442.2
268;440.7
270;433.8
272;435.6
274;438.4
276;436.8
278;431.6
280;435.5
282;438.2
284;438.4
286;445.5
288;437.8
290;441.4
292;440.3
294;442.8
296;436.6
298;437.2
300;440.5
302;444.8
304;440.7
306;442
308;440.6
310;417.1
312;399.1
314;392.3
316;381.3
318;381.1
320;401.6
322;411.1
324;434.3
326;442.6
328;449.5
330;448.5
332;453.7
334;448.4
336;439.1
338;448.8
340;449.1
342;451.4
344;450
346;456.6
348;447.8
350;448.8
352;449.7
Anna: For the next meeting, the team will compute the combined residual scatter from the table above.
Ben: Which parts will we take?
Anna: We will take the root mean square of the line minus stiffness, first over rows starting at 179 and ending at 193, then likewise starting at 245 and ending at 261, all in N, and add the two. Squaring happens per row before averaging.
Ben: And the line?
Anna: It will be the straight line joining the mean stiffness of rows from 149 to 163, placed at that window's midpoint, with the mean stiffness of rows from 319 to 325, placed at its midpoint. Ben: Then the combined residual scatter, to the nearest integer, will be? 81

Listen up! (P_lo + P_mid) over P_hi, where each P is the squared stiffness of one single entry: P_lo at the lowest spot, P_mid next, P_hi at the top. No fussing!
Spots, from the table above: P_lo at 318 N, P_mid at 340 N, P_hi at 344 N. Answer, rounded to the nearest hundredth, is 1.71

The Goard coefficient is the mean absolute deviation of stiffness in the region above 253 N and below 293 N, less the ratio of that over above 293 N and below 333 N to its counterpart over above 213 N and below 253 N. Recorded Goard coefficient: 18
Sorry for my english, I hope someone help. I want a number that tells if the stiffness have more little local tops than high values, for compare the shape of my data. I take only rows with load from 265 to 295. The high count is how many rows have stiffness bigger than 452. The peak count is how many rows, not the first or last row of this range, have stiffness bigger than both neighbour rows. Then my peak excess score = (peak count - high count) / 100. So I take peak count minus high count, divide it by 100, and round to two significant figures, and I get 0.030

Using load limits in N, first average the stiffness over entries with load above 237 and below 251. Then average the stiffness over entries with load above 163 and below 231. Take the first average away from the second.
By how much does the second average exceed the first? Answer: -21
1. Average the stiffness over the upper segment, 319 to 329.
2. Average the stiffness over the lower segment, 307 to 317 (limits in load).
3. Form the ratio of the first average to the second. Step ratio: 1.05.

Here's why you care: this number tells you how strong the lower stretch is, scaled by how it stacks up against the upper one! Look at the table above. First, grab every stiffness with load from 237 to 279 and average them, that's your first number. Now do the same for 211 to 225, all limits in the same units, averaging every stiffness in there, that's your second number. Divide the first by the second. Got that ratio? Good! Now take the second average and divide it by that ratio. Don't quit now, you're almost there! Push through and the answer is 446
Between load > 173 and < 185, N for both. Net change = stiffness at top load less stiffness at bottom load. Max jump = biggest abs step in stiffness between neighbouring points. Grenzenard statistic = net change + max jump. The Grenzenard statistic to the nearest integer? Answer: 18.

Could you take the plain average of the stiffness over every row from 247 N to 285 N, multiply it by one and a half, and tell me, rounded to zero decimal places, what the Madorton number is 697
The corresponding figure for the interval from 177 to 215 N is 680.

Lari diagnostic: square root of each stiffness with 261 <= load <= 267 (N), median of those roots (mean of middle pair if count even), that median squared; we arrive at 444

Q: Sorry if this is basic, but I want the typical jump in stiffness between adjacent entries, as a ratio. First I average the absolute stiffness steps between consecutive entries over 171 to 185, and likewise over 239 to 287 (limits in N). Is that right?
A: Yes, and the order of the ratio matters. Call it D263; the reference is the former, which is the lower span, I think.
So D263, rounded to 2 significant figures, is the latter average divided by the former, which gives 1.4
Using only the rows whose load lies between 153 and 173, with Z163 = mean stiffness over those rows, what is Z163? 460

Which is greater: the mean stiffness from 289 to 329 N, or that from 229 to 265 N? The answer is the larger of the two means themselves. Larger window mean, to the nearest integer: 475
